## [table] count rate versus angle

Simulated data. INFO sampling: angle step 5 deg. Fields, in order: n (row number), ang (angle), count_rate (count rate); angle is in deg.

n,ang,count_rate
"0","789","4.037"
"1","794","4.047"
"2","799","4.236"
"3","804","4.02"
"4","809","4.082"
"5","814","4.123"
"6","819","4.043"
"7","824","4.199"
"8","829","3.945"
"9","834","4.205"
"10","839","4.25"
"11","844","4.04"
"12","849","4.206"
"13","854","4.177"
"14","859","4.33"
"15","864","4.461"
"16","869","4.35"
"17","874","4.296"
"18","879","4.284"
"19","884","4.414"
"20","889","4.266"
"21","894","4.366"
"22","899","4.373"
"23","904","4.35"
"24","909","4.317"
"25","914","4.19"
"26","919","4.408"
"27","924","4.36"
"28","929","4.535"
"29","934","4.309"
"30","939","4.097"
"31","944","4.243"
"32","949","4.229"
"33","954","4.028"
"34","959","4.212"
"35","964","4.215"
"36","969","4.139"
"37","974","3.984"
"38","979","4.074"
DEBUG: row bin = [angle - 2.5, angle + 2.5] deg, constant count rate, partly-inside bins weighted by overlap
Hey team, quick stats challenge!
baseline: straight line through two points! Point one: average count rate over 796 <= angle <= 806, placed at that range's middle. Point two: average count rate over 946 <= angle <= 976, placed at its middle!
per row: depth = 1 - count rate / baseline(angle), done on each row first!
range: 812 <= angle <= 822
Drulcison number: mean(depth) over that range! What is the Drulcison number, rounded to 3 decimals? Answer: 0.011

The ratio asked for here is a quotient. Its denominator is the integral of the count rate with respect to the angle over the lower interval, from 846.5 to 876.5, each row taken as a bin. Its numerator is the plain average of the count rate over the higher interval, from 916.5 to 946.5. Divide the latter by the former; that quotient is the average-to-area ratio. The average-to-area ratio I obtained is 0.0335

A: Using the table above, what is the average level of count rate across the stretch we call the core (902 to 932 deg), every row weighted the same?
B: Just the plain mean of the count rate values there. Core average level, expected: 4.36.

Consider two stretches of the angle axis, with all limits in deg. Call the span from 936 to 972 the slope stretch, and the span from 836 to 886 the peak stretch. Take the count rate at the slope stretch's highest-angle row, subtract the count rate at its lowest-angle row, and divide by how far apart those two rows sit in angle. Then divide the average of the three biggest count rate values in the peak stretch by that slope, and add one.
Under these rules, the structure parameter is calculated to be 3150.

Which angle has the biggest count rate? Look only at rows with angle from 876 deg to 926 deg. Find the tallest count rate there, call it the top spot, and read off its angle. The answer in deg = 884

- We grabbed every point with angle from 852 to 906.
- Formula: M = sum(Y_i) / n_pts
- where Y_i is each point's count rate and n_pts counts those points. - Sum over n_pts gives 4.33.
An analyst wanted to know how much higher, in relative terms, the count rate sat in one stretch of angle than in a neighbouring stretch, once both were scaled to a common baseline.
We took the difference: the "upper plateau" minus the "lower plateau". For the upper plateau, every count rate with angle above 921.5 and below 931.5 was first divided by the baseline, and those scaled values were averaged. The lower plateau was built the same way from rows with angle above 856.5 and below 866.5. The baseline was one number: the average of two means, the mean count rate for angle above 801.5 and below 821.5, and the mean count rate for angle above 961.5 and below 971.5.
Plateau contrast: 0.013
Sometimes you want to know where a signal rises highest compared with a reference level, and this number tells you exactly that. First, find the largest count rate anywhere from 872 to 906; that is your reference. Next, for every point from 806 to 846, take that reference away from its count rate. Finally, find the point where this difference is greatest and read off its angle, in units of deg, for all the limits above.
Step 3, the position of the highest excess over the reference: 839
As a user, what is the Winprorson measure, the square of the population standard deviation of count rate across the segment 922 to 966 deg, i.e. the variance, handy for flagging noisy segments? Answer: 0.019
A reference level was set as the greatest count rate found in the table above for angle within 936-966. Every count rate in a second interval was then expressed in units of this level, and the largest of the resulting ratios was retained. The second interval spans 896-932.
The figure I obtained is 1.07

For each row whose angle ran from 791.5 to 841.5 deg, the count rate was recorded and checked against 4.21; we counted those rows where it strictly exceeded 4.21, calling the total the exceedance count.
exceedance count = 2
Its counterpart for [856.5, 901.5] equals 9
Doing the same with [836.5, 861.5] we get 2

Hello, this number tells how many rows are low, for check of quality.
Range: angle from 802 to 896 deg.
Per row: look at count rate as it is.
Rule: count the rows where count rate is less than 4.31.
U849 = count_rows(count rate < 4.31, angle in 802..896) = 14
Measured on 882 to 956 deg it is 7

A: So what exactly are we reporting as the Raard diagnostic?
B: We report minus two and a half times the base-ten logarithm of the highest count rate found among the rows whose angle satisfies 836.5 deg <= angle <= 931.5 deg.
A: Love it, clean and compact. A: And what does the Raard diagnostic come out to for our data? -1.64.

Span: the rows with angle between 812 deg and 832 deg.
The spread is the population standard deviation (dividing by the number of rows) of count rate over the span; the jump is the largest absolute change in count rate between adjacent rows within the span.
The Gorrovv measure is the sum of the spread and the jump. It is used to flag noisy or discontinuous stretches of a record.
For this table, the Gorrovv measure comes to 0.35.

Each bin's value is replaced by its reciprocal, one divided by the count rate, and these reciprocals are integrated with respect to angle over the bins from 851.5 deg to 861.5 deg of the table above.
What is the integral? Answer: 2.35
